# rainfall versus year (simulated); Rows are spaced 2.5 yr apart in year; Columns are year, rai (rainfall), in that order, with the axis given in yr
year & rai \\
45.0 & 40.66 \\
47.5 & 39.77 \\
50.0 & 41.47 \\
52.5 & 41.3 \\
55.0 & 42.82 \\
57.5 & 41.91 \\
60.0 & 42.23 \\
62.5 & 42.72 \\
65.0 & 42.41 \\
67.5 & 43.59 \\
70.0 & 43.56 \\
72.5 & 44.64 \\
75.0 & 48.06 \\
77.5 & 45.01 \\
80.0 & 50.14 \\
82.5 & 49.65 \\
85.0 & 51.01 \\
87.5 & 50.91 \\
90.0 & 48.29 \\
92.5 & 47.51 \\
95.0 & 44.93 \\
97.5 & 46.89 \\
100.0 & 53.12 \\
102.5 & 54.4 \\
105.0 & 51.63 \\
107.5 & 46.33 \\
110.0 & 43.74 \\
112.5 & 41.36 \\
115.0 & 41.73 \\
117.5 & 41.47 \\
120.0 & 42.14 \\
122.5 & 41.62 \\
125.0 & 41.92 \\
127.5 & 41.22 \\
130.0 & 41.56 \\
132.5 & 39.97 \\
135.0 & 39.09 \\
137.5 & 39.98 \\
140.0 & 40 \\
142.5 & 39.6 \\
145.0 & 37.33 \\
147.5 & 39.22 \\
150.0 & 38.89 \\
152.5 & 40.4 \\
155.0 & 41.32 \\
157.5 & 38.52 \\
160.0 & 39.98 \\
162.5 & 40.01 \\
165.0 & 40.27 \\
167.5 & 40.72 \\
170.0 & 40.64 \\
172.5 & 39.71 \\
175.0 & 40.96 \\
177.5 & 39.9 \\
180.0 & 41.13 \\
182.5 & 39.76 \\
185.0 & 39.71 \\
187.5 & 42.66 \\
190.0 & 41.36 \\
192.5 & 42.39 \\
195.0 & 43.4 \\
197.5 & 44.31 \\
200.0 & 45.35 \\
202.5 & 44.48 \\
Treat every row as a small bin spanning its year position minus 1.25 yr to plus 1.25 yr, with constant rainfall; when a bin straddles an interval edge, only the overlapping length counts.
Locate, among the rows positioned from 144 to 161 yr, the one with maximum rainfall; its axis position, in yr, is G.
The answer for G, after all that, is 155.0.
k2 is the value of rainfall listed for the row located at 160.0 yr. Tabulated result 39.98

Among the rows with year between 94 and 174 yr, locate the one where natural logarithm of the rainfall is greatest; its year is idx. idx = 102.5 yr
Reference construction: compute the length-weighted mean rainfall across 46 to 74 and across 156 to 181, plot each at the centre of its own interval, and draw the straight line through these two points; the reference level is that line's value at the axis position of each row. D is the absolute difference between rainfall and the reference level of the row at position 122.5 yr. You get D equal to 0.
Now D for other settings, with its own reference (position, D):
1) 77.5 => 3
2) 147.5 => 1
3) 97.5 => 5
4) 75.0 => 6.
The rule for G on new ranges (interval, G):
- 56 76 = 75.0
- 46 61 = 55.0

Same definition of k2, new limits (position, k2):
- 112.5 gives 41.36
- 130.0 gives 41.56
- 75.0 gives 48.06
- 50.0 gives 41.47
